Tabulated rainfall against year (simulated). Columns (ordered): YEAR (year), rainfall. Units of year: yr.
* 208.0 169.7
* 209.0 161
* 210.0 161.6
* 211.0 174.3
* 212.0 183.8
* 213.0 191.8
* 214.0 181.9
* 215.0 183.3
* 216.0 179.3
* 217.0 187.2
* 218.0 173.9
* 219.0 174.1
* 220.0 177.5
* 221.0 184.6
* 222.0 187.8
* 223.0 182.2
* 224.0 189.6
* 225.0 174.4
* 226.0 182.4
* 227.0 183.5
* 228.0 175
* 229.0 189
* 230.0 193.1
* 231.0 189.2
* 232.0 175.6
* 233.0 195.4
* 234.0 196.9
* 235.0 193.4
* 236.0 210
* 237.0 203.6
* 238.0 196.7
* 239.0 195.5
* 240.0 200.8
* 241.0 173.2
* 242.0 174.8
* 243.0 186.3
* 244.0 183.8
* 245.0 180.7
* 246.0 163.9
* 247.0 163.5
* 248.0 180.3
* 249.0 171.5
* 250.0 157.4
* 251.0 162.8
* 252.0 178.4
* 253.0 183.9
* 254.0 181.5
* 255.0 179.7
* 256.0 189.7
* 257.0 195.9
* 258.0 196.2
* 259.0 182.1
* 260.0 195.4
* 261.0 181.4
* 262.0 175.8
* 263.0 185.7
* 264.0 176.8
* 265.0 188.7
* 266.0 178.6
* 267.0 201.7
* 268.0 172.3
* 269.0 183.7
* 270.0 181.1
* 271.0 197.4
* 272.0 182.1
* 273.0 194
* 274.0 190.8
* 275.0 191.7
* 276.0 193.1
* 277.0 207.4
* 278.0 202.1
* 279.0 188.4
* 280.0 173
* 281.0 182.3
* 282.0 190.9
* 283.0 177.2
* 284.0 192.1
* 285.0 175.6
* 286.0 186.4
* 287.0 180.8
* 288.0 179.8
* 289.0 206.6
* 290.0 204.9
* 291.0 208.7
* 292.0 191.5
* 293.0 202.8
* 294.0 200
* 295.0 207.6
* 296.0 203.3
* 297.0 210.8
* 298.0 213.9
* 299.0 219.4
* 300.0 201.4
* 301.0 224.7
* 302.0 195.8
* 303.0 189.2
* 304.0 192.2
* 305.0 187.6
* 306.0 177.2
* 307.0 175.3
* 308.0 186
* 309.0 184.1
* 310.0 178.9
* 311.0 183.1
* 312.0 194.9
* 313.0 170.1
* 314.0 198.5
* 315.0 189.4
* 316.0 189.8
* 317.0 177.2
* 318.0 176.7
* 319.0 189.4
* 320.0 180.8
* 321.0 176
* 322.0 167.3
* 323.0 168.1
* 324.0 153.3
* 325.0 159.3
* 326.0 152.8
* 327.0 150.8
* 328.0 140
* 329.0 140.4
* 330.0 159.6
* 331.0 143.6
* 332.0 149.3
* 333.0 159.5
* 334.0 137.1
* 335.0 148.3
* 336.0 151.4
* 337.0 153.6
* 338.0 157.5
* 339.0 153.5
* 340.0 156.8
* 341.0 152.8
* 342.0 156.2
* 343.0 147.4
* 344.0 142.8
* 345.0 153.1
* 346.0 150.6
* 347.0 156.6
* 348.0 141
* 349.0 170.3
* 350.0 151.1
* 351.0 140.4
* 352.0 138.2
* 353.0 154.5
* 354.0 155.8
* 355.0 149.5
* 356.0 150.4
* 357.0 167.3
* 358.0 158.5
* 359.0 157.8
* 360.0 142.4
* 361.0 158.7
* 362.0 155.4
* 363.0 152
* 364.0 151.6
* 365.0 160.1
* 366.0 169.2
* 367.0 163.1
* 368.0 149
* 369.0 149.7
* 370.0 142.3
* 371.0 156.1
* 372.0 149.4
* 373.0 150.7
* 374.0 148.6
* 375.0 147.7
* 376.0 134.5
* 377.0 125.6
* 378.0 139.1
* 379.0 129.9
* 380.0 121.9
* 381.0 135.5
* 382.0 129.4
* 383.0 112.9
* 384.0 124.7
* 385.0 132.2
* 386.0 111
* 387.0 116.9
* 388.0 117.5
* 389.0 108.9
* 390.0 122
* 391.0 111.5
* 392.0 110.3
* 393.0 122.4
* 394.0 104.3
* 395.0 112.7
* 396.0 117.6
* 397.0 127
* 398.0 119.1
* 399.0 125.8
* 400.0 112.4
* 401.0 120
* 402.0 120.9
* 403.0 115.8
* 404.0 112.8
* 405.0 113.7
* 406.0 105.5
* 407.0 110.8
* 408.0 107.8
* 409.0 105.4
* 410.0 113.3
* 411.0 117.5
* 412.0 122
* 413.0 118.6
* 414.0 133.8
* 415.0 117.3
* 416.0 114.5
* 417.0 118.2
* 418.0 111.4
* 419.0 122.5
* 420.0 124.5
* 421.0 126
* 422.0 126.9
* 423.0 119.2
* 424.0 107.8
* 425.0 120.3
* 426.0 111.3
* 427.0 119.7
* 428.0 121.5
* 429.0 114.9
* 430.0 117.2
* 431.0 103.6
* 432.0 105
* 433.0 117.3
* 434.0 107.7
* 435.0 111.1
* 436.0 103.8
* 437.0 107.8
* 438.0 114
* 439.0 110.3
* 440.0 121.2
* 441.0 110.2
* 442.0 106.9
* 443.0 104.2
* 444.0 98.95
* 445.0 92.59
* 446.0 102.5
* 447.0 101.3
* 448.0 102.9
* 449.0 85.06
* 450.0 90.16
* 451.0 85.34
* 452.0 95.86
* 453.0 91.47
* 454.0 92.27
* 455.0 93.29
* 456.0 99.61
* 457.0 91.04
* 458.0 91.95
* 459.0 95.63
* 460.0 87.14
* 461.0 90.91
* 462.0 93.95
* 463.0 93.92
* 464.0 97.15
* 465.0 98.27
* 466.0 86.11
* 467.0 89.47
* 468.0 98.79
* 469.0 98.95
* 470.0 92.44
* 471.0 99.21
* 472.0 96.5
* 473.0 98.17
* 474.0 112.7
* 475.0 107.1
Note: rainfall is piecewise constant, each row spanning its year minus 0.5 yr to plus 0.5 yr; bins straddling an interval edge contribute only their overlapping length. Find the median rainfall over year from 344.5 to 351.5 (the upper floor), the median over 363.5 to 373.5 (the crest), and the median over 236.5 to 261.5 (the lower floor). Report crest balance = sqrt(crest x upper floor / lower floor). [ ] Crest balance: 11.2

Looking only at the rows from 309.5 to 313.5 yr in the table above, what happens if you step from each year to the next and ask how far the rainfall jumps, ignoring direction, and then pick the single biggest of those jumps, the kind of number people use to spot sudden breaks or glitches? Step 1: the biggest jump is 24.8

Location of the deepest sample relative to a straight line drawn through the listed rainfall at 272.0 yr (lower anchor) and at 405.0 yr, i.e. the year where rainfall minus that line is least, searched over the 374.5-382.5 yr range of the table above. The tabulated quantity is 380.0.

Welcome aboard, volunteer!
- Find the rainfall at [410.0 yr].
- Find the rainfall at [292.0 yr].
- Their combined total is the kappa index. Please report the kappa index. 305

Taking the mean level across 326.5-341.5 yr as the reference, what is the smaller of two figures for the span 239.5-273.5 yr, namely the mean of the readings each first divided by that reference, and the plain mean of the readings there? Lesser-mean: 1.2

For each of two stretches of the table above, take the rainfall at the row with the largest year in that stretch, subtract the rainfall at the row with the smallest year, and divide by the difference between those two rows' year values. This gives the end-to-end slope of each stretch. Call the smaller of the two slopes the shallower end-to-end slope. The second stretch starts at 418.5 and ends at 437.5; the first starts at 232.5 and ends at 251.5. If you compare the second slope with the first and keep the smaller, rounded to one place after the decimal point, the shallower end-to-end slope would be -1.8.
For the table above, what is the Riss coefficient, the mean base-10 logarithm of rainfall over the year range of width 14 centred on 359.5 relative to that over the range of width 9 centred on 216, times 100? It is 97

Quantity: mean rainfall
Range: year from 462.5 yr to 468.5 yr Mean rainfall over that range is 94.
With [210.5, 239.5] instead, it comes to 186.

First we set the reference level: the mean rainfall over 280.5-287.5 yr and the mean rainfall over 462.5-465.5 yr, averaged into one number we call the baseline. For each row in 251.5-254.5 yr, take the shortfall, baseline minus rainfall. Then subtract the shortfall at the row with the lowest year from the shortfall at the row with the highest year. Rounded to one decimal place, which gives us -3.1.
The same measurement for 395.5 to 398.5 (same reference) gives -1.5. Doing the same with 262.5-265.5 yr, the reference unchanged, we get -3.0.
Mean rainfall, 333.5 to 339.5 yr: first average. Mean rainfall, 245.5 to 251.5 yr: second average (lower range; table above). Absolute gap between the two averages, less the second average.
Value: -150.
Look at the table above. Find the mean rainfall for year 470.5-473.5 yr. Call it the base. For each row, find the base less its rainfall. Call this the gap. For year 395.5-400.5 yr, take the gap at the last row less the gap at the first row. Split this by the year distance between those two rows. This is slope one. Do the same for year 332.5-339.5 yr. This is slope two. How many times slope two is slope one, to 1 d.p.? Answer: 1.3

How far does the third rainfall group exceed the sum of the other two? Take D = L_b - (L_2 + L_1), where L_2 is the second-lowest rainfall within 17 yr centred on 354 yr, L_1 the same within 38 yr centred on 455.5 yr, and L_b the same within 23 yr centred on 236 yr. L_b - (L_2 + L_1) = -62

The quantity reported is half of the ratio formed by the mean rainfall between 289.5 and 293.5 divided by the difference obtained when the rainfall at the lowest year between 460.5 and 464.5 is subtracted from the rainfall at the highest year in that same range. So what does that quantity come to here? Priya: 16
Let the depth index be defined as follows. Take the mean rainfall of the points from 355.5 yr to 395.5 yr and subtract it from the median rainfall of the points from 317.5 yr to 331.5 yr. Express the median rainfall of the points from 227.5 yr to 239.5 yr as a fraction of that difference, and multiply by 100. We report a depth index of 889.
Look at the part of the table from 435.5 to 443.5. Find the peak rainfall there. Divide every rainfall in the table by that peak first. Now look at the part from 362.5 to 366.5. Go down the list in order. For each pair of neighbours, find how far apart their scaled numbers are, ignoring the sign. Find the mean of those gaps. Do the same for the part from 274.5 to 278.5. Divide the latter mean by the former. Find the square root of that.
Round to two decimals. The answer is 1.08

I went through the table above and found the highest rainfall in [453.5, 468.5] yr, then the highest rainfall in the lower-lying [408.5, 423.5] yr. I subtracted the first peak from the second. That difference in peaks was 34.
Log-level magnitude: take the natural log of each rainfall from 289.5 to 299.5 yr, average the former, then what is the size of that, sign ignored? 5.33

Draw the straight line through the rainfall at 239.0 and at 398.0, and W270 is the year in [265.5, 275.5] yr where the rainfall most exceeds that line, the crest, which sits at 267.0 yr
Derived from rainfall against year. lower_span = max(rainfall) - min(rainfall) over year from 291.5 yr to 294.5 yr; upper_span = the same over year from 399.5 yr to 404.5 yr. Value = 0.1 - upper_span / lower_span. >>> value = -0.65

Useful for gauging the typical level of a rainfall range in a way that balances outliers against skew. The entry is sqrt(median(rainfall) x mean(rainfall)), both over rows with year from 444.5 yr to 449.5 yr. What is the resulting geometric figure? 99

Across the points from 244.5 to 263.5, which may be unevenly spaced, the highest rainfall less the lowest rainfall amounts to 39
